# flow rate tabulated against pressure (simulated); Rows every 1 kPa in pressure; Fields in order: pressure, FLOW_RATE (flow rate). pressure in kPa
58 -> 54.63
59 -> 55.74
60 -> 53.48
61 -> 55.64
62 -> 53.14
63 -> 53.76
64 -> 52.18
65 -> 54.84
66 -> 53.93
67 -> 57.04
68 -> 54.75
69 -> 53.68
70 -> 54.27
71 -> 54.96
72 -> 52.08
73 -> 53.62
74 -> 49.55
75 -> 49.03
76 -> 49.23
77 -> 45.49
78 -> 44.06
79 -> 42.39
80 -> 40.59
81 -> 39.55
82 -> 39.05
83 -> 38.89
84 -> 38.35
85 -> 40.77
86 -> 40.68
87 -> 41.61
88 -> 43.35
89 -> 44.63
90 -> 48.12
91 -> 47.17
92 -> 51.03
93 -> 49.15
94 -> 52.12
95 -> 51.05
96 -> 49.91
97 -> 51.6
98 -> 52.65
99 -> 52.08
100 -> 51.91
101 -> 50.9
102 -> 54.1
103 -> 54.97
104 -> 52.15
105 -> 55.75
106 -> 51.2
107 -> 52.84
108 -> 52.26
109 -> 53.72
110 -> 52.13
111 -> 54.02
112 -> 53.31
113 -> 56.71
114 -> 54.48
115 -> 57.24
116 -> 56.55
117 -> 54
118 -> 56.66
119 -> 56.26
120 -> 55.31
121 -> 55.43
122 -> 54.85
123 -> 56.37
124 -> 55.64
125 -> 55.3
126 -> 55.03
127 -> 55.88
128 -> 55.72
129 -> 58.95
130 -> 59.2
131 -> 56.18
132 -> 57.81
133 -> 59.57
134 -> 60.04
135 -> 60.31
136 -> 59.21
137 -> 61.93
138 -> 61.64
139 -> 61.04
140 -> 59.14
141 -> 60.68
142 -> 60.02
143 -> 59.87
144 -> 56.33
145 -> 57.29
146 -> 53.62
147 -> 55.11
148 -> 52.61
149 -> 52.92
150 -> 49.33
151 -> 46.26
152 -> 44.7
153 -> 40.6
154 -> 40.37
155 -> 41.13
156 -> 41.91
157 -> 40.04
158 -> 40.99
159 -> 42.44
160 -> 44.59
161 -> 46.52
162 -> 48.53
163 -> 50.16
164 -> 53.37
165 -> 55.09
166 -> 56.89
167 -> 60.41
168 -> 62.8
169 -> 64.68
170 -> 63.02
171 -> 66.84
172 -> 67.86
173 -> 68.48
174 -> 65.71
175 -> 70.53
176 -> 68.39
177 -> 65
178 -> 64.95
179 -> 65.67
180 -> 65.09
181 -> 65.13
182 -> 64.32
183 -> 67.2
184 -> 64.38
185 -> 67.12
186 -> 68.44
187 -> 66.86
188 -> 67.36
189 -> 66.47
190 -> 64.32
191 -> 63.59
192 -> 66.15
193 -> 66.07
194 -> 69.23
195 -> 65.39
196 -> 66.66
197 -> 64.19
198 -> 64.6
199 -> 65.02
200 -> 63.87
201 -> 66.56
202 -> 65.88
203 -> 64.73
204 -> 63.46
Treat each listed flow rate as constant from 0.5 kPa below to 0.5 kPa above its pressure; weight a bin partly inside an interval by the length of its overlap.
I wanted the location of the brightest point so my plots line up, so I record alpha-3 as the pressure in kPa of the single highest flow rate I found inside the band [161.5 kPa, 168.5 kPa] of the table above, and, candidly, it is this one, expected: 168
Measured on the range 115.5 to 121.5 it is 118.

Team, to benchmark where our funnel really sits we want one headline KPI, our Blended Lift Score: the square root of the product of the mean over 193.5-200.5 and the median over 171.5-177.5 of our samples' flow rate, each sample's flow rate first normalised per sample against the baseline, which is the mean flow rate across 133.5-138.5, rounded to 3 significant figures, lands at 1.10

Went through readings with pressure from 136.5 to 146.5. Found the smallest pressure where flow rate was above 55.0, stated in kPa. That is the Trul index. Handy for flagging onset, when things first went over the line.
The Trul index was 137 kPa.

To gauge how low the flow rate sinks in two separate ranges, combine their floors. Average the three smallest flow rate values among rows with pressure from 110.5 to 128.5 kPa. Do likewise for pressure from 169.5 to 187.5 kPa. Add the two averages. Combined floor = 118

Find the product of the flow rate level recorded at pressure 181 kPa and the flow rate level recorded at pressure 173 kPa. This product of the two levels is 4460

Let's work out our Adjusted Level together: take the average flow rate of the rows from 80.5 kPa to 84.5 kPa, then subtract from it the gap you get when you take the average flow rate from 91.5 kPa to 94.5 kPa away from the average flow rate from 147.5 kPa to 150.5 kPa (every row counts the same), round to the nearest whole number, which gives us 38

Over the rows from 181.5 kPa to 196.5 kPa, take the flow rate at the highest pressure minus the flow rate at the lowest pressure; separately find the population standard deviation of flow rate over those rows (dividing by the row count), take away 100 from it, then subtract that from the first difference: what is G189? 100.8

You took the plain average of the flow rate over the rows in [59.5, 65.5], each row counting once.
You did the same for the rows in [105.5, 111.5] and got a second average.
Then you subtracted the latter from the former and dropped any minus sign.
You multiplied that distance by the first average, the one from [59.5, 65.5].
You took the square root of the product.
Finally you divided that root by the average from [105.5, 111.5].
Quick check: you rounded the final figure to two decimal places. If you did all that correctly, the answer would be 0.15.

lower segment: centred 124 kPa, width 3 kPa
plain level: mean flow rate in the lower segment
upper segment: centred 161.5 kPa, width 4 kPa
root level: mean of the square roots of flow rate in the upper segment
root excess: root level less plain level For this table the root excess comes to -48.9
